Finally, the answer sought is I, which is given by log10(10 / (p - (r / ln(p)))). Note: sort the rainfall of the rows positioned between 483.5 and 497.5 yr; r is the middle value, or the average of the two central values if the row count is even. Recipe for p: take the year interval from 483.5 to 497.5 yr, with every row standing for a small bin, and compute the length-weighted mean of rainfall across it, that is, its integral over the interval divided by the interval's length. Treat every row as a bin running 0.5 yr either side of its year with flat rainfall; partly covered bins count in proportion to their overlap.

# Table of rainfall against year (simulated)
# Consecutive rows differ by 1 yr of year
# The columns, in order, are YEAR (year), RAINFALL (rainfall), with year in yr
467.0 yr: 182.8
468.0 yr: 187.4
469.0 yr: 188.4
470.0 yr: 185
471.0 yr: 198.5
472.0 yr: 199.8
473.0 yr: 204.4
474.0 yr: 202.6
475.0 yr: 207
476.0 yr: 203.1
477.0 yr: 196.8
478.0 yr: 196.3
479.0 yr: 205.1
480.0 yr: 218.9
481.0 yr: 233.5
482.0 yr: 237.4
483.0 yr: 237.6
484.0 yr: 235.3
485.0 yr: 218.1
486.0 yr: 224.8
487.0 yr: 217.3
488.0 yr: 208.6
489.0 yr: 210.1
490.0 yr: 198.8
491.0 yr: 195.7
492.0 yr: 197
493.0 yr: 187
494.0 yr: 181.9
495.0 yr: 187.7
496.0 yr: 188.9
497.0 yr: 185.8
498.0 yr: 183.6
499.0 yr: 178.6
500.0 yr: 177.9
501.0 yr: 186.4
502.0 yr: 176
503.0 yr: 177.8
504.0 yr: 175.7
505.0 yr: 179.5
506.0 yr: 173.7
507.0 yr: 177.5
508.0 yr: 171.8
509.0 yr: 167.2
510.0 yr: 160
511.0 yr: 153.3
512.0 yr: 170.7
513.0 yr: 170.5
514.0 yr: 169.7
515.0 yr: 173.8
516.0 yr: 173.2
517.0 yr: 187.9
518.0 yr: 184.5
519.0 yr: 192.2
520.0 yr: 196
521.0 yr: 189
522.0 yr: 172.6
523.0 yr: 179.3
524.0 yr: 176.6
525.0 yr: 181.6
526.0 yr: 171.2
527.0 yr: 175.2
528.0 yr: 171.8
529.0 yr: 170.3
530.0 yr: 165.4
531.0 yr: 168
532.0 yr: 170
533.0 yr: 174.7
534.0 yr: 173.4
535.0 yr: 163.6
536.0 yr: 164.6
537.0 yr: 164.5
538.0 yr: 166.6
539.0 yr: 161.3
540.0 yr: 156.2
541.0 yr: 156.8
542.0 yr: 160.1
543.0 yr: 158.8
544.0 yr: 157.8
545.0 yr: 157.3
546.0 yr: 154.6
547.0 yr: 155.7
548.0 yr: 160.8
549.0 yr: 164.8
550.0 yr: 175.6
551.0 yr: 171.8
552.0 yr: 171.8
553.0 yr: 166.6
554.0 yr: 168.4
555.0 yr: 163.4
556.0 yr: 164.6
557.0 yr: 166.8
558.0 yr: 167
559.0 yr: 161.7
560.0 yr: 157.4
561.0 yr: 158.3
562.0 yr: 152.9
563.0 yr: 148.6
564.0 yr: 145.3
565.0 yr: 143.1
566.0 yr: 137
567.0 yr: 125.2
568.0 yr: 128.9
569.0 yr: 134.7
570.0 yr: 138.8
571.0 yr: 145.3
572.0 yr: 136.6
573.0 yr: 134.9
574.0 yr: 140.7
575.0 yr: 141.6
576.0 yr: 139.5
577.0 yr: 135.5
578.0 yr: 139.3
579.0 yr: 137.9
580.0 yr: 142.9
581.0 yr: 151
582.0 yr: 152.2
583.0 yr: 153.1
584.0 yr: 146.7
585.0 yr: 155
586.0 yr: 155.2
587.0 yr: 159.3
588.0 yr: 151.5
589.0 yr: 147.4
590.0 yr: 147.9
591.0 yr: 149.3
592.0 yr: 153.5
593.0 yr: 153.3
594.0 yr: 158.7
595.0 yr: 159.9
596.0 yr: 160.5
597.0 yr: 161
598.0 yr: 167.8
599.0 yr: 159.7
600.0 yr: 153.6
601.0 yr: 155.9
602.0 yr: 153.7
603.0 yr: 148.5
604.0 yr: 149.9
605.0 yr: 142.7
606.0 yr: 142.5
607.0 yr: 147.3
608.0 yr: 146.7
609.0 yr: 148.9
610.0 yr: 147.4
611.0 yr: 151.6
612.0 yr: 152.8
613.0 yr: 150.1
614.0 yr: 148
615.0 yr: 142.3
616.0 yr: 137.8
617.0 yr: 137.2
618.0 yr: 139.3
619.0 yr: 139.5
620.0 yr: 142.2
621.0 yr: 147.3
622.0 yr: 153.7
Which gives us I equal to -1.22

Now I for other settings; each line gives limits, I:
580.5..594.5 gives -1.09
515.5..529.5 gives -1.16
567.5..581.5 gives -1.05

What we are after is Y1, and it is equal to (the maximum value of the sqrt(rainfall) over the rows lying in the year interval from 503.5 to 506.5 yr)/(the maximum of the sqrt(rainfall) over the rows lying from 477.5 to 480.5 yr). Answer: 0.91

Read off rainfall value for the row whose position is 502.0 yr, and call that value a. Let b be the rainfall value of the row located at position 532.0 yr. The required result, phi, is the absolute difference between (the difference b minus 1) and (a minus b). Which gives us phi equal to 163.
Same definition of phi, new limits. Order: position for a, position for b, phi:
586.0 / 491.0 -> 235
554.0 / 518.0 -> 200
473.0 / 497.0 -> 166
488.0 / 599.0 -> 110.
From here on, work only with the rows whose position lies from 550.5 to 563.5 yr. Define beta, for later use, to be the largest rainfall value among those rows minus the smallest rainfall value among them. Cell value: 23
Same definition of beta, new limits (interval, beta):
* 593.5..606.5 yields 25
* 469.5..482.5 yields 52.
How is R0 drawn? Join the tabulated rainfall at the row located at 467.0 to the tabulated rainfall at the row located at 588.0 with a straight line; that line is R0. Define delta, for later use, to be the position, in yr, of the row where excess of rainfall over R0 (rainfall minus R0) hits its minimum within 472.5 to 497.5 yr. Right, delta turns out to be 494.0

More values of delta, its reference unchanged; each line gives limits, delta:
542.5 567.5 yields 567.0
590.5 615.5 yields 605.0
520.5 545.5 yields 540.0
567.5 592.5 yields 568.0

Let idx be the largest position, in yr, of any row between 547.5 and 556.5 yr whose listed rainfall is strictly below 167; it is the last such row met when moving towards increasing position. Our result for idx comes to 556.0 yr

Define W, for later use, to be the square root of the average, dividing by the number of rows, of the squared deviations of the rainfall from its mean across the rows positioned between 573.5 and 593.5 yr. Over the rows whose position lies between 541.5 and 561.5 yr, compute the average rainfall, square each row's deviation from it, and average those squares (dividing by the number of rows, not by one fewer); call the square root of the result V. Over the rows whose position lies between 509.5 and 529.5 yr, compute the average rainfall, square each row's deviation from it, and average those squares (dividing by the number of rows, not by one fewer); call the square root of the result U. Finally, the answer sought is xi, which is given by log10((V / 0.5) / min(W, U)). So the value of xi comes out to 0.24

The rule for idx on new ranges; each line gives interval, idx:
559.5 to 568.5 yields 568.0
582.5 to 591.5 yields 591.0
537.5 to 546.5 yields 546.0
